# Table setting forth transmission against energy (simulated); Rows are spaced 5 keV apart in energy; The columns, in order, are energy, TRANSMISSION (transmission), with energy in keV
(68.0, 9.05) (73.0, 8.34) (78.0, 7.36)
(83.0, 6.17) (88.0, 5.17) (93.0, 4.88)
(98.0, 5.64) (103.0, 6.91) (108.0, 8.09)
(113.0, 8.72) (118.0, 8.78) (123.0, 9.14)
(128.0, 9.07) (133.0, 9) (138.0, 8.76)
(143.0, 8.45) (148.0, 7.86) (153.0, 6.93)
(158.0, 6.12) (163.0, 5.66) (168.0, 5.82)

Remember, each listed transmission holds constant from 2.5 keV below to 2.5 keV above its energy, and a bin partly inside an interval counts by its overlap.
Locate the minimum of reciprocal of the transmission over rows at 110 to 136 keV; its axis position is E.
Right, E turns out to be 123.0 keV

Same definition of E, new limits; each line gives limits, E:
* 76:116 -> 113.0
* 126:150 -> 128.0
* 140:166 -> 143.0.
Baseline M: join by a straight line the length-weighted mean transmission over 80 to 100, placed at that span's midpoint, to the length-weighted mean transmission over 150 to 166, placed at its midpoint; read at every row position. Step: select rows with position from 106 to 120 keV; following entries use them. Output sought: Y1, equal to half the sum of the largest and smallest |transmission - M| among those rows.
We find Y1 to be 2.7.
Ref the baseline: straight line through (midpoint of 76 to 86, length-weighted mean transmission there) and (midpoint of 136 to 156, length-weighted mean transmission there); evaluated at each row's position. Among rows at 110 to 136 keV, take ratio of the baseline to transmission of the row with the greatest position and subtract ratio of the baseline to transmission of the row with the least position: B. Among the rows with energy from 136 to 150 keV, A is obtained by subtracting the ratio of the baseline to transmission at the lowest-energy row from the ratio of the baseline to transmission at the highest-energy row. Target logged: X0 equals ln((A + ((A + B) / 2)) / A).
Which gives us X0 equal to 0.45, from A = 0.13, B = 0.0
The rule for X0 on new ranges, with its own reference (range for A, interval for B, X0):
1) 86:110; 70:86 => 0.13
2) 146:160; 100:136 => 0.21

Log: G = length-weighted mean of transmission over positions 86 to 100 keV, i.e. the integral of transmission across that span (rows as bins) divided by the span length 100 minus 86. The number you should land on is 5.2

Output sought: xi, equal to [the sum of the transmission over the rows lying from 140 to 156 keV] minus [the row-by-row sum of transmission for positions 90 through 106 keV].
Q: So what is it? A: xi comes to 6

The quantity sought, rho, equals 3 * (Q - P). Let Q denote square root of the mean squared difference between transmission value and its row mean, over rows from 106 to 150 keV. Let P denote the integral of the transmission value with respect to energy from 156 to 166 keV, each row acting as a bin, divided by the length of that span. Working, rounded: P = 5.9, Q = 0.4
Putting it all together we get -16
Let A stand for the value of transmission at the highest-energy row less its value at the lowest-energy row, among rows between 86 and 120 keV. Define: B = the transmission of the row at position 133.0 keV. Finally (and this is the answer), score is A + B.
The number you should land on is 12.6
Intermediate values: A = 3.6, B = 9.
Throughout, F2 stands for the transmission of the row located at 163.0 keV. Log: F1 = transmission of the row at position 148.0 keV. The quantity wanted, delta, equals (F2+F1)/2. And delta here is 6.8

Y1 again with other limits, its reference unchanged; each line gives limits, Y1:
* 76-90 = 1.2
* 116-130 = 3.1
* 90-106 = 0.6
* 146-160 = 0.9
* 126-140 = 2.9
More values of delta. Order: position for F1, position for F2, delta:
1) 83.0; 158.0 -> 6.1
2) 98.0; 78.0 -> 6.5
